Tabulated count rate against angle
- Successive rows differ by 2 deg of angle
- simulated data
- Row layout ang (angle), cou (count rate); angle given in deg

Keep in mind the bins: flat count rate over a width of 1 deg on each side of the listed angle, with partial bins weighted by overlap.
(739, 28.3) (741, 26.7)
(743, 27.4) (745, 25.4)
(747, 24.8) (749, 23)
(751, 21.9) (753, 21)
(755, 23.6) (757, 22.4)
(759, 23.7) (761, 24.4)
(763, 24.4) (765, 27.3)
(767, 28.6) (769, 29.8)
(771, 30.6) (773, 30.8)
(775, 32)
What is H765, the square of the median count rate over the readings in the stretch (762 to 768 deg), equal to 745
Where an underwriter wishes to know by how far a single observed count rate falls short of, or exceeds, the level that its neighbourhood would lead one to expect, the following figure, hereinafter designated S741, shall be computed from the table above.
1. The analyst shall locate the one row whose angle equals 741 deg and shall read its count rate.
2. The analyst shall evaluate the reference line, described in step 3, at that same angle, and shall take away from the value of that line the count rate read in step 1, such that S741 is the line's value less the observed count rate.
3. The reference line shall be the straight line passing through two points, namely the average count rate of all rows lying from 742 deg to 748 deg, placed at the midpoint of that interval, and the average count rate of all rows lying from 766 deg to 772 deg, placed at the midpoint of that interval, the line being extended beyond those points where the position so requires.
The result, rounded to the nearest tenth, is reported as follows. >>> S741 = -1.5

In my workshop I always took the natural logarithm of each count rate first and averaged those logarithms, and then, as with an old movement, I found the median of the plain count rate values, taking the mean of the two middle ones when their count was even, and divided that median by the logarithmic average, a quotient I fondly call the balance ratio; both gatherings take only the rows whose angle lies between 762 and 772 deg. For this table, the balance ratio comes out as 8.6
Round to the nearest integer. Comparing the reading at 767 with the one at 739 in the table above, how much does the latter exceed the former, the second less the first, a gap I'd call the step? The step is 0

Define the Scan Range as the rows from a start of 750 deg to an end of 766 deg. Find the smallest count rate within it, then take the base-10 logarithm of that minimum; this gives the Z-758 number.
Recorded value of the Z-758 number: 1.32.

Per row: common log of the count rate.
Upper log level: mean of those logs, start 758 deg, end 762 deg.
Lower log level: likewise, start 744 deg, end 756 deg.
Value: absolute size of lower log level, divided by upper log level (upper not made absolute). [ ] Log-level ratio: 0.99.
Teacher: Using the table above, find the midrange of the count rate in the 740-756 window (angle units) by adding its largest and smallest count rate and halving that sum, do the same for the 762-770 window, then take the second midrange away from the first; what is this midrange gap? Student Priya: -2.9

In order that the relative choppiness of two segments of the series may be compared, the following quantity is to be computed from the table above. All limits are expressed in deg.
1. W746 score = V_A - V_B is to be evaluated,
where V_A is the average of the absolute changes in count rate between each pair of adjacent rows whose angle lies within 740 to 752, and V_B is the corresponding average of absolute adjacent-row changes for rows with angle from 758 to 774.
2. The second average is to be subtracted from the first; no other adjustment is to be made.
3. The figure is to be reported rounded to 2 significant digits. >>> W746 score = 0.23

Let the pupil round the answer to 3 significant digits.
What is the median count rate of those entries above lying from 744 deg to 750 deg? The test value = 24.8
